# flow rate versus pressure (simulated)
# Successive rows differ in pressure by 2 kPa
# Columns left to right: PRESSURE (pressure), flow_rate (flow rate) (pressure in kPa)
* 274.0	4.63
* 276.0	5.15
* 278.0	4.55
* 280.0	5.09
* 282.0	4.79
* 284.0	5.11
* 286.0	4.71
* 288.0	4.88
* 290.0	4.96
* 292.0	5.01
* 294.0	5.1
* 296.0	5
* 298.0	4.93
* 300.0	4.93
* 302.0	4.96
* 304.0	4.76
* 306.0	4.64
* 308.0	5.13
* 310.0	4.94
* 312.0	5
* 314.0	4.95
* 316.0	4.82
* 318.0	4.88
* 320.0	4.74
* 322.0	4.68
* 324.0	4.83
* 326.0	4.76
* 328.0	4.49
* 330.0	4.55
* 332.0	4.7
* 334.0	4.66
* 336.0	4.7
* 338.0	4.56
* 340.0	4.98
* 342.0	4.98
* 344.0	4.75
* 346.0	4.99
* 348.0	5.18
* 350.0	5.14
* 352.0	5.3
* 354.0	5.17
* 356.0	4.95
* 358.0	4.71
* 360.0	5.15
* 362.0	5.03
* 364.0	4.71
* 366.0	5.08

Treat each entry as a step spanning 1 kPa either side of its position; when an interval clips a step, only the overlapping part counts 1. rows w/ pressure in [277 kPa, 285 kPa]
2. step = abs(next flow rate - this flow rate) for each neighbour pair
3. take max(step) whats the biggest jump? 0.54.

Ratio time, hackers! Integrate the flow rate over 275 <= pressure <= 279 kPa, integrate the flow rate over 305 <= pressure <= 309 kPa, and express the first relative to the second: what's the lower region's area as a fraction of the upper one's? 0.99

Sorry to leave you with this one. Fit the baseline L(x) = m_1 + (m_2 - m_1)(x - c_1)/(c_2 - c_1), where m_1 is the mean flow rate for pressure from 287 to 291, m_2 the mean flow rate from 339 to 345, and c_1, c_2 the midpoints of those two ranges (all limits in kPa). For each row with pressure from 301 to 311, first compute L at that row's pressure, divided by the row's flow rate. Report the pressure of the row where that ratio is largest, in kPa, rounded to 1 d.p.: 306.0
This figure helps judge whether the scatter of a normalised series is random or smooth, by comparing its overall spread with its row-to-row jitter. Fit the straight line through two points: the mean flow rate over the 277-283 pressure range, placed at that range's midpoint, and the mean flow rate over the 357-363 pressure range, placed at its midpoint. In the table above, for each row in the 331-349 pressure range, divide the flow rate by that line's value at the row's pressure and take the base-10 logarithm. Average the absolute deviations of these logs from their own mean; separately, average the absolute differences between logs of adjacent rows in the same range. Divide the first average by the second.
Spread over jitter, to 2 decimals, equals 1.04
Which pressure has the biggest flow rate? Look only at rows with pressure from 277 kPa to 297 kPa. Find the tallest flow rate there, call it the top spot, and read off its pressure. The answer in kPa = 284.0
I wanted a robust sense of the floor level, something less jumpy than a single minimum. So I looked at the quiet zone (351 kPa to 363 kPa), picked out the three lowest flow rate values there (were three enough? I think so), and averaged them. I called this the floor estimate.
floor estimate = 4.90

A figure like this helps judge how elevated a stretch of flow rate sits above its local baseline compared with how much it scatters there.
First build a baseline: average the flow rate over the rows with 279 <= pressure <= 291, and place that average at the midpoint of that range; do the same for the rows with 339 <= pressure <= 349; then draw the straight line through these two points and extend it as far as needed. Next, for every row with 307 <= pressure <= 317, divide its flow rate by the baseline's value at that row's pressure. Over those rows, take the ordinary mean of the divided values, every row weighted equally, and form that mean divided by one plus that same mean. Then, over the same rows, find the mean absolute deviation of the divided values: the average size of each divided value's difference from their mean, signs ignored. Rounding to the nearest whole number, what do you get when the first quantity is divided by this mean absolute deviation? 31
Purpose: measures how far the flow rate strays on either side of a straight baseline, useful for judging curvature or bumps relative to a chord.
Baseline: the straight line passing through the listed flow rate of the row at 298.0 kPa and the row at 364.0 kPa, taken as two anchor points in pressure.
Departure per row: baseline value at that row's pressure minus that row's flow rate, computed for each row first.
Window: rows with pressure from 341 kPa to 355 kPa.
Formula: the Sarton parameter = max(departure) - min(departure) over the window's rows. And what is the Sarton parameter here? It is 0.6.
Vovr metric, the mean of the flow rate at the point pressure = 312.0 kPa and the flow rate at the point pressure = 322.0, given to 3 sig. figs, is 4.84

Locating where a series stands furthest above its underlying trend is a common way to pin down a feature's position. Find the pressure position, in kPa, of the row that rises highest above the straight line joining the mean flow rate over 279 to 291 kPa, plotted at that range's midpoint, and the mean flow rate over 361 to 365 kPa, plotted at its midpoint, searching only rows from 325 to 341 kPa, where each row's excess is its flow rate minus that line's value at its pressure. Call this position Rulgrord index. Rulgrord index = 340.0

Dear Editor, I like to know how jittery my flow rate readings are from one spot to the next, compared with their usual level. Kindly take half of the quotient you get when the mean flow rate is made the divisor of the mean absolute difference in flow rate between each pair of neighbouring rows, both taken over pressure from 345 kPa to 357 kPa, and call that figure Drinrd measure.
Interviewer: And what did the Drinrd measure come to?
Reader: 0.014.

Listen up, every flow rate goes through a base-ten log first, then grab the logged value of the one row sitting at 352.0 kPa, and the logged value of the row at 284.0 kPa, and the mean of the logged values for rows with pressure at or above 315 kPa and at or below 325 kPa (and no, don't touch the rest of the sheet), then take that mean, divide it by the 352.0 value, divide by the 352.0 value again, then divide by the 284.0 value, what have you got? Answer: 1.83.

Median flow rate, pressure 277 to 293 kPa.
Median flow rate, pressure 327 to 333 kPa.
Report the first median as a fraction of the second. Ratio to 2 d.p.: 1.08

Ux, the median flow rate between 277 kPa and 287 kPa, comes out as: 4.79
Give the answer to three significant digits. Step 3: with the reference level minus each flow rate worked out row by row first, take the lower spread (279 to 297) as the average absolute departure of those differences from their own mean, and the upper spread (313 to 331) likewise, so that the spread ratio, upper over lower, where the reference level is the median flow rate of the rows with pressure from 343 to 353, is 1.03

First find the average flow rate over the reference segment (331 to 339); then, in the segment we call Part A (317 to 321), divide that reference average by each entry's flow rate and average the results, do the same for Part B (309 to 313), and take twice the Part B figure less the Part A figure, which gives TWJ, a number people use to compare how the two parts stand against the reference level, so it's 0.91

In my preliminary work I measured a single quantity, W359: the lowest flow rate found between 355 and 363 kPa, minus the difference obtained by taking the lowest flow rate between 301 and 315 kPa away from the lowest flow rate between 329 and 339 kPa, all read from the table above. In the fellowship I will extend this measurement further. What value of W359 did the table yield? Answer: 4.80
